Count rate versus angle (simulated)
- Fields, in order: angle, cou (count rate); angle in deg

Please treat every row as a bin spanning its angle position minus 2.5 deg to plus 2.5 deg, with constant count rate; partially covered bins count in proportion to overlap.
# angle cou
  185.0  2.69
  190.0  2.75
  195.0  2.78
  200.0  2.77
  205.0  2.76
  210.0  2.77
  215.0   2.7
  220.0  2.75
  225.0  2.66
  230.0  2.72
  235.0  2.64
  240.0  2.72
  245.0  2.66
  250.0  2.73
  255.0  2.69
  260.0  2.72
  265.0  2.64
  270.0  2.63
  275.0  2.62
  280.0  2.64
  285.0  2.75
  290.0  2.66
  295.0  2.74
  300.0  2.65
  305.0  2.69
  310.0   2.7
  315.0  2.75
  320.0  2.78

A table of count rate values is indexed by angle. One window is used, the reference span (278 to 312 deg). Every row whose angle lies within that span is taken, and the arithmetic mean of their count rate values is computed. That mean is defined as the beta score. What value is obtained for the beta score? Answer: 2.69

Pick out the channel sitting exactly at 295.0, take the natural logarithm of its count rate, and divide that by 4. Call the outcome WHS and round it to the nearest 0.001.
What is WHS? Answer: 0.252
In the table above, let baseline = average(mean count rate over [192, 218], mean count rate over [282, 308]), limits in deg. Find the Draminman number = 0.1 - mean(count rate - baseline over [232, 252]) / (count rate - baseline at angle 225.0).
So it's -0.5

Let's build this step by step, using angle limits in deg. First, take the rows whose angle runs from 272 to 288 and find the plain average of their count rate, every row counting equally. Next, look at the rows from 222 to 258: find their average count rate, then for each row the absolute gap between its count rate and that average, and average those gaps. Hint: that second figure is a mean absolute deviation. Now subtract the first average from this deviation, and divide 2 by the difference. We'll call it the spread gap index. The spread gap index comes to -0.758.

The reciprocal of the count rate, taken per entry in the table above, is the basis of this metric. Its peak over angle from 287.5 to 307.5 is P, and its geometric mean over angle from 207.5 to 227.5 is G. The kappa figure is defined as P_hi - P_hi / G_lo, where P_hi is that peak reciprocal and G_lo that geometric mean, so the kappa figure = -0.649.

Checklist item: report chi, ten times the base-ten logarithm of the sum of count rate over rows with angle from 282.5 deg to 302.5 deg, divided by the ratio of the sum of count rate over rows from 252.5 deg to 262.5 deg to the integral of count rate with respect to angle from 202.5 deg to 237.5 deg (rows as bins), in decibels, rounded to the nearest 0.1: 22.8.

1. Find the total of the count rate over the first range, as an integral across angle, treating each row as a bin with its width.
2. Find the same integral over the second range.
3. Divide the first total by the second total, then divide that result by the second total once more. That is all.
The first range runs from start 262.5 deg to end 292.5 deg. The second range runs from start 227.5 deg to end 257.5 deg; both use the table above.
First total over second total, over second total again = 0.0122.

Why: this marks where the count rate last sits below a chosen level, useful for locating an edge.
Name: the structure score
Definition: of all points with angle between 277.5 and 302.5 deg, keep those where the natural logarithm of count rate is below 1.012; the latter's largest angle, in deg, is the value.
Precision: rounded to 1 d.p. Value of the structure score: 300.0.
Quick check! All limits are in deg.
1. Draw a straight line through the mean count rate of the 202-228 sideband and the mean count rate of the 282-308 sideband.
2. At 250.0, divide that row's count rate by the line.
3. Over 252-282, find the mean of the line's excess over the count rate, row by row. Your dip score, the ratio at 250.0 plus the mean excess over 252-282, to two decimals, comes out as 1.06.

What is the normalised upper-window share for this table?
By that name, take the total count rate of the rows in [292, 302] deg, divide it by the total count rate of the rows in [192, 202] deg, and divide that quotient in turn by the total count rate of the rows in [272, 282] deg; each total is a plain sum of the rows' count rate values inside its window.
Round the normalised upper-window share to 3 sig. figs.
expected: 0.185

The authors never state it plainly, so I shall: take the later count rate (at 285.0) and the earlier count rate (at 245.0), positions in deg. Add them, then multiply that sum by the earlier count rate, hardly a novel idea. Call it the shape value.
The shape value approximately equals 14.4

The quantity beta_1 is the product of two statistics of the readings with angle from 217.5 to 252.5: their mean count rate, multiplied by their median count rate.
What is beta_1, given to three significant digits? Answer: 7.34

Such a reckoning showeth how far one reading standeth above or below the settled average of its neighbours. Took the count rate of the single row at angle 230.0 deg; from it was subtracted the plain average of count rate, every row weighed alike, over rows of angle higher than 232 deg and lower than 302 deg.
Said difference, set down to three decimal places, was 0.042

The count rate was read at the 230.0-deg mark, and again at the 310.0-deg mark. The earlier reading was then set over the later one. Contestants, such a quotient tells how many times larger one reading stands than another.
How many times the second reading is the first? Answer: 1.01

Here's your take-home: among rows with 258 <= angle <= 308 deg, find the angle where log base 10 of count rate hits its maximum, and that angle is 285.0 deg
